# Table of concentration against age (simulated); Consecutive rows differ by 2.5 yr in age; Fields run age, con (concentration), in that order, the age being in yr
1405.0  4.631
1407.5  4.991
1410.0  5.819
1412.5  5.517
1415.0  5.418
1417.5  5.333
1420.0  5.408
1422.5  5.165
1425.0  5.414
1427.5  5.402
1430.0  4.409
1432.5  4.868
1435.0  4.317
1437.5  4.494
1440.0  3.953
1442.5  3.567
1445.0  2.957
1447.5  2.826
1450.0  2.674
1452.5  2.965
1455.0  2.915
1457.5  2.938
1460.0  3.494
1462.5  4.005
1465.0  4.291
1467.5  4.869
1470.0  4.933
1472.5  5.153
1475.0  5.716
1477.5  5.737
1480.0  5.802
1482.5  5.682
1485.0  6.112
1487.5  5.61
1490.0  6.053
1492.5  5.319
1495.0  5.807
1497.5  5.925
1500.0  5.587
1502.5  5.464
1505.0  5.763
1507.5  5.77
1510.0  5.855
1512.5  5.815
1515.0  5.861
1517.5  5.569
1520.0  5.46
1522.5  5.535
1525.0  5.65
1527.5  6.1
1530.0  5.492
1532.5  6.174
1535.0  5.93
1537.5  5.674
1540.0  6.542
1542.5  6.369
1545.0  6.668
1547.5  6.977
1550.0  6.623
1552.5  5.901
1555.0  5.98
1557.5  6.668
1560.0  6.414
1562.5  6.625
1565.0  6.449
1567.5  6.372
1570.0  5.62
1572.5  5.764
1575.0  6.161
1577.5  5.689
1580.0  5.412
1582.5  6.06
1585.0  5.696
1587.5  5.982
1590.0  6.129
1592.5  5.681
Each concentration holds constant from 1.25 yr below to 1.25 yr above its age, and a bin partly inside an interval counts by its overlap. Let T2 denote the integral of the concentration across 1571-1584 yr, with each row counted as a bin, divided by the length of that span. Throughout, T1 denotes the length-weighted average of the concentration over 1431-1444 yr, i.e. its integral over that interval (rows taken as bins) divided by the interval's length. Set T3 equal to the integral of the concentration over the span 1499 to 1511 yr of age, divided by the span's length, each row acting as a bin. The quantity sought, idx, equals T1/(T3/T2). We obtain 4.3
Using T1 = 4.22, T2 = 5.81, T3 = 5.7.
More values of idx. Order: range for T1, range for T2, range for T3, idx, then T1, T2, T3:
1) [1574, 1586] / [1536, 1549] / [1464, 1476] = 7.5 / 5.80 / 6.44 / 5.0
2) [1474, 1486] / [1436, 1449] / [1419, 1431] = 4.0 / 5.81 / 3.56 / 5.2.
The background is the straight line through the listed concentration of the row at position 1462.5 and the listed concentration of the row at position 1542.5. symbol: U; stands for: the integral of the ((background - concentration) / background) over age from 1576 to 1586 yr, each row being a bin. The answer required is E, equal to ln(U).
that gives 0.9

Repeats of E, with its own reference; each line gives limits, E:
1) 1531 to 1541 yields -1.6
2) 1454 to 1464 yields 0.3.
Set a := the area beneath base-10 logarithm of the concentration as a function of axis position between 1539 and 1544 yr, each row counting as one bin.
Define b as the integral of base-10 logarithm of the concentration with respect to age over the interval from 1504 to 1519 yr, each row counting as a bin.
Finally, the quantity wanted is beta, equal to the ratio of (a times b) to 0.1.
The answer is 462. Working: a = 4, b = 11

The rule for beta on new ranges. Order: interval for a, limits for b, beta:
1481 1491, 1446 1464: 679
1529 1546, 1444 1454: 608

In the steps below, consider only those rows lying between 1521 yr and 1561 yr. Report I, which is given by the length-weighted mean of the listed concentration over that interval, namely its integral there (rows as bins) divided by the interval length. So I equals 6.2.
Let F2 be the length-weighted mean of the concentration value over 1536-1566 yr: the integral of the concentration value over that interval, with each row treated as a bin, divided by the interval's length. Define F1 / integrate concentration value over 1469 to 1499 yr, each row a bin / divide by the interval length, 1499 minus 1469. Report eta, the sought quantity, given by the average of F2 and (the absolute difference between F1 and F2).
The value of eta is 3.57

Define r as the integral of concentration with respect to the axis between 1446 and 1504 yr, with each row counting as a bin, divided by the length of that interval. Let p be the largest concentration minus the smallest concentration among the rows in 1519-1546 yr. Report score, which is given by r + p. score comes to 6.0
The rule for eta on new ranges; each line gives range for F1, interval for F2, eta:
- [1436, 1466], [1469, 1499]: 3.95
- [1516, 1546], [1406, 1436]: 2.96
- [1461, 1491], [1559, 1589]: 3.36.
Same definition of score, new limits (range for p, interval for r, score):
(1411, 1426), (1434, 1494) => 4.8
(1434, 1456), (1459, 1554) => 7.5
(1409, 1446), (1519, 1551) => 9.0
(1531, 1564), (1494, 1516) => 7.1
